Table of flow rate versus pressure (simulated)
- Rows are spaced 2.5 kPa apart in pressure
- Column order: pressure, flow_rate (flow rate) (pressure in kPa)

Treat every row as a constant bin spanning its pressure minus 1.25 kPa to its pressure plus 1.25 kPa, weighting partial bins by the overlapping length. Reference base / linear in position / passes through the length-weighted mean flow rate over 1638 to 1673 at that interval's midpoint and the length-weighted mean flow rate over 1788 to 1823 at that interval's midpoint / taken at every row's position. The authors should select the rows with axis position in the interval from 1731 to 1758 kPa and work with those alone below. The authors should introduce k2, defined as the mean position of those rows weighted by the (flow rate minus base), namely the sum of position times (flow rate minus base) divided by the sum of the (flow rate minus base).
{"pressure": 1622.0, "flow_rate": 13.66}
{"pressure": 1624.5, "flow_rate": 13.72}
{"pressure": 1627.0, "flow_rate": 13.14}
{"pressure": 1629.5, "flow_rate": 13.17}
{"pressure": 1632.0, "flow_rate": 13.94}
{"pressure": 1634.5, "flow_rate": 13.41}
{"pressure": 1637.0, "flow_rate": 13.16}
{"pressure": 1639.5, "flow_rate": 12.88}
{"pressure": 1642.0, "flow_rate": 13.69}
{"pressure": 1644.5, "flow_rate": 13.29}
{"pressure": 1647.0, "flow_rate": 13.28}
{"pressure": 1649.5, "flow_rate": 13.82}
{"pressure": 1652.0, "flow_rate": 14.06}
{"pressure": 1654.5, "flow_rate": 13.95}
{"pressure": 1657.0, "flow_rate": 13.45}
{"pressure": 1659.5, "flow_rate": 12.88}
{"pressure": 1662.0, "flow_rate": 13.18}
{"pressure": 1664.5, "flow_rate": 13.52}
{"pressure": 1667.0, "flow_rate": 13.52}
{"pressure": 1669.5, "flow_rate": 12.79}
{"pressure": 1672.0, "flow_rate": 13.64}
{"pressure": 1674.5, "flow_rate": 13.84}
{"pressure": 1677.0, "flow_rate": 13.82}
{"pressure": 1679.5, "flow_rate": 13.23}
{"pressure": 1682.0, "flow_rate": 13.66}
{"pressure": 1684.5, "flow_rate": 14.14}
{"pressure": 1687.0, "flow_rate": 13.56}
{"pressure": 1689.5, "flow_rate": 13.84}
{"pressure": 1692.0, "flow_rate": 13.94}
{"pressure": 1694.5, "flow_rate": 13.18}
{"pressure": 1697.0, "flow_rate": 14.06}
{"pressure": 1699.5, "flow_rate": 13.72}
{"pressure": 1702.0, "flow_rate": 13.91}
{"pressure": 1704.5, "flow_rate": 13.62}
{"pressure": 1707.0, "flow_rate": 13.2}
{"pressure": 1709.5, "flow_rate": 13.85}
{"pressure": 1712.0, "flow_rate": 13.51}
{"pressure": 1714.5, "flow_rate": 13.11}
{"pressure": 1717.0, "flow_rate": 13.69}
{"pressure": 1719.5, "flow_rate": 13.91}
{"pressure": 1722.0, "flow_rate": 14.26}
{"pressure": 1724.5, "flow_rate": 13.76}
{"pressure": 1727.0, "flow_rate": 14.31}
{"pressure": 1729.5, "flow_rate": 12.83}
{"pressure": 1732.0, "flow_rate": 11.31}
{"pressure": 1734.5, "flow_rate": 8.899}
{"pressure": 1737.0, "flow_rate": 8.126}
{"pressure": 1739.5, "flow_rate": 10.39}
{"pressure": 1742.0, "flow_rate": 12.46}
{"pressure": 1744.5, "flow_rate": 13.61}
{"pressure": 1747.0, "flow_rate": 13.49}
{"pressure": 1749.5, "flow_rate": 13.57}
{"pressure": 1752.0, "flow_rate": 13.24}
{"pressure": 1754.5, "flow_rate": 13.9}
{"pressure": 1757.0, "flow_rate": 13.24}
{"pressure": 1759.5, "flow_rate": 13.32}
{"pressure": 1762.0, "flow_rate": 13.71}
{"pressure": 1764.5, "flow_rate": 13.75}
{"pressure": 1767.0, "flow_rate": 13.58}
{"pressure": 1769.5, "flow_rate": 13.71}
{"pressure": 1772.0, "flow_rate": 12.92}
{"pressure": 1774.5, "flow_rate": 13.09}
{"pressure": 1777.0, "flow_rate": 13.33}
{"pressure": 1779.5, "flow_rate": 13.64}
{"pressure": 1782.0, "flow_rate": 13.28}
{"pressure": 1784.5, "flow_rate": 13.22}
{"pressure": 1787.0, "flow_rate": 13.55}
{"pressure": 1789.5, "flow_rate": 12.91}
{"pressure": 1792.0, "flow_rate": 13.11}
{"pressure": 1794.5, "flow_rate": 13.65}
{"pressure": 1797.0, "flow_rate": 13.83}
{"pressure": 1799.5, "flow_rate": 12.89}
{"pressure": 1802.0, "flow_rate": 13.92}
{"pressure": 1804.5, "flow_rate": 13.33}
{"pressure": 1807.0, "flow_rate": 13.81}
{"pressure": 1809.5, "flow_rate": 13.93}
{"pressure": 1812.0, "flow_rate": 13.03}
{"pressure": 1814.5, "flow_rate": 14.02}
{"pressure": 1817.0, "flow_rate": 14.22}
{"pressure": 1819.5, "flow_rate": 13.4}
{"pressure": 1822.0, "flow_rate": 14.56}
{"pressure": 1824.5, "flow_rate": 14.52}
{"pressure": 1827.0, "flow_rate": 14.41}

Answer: 1736.7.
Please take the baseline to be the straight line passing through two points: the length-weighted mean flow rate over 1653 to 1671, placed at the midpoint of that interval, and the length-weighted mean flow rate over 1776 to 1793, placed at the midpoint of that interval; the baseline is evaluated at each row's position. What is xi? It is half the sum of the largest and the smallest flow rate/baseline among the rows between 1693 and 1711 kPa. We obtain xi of 1.02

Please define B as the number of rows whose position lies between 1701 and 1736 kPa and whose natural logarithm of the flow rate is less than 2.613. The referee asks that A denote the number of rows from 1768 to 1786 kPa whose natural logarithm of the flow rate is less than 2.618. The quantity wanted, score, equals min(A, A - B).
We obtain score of -1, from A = 6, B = 7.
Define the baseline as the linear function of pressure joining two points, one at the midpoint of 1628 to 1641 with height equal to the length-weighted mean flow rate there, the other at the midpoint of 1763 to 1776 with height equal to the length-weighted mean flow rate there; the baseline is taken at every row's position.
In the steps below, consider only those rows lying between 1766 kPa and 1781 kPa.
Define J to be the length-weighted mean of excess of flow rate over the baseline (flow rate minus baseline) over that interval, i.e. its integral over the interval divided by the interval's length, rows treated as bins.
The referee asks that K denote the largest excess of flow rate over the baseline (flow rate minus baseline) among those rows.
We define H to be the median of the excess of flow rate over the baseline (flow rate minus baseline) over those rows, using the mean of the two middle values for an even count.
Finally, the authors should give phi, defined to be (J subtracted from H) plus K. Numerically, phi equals 0.38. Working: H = 0.04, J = -0.04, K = 0.30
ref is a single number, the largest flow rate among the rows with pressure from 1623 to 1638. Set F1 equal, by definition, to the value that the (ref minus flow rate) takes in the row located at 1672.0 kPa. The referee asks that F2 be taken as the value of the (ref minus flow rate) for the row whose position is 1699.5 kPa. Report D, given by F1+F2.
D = 0.5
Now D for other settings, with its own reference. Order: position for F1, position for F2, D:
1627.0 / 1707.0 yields 1.5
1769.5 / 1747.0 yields 0.7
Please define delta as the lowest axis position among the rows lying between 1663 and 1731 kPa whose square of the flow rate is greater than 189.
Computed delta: 1674.5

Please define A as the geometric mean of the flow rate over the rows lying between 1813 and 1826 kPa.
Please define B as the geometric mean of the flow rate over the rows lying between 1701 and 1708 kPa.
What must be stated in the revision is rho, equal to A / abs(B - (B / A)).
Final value 1.12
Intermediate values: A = 14.1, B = 13.6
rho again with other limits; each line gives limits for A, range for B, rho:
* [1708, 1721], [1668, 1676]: 1.10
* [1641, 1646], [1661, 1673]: 1.09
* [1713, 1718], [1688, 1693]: 1.04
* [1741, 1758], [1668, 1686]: 1.06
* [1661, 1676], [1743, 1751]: 1.07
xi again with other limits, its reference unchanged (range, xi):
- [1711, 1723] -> 1.03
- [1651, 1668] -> 1.01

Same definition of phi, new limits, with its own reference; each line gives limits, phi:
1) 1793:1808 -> 0.65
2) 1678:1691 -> 0.76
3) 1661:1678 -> 0.55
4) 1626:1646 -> 0.52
